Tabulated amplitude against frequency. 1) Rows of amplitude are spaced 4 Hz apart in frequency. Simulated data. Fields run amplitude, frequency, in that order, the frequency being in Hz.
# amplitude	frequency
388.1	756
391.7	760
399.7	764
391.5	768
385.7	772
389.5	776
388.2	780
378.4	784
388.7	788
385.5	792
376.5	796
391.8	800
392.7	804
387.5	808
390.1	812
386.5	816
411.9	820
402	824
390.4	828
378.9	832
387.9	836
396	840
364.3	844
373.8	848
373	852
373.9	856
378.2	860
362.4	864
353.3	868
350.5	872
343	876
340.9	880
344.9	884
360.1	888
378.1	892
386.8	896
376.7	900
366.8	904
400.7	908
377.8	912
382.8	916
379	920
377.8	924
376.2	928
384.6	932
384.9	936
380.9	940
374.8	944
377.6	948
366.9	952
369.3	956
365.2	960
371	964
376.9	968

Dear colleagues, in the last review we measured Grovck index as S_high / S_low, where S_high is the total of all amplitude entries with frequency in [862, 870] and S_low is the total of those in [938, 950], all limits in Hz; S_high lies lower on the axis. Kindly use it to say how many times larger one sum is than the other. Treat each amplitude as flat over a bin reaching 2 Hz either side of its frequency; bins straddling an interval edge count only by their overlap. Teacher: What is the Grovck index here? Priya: 0.63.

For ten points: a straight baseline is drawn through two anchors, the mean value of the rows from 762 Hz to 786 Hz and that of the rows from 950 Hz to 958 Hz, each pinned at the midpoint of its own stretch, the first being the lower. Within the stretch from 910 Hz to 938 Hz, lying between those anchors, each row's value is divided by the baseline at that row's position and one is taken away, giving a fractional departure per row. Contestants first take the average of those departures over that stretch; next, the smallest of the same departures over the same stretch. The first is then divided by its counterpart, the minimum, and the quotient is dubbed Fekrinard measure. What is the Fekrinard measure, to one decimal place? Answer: 1.8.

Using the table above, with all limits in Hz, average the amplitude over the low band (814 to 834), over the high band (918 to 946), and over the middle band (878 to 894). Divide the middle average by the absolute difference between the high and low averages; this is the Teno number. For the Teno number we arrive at 25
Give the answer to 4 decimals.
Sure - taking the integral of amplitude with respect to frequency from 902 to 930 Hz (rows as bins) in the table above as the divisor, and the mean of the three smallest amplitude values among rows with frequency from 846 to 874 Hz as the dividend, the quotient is 0.0334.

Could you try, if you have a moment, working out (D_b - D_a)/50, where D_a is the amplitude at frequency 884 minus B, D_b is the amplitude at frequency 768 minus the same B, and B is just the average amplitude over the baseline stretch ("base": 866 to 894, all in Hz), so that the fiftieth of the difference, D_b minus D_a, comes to 0.9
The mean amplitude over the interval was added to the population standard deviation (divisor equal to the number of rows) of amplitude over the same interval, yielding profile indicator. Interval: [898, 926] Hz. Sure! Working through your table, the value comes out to 390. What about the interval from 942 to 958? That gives 376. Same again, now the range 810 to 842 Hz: 403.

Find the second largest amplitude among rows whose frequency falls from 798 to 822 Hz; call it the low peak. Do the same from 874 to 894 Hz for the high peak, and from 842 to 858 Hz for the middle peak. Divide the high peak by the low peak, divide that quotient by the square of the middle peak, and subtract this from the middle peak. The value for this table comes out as 374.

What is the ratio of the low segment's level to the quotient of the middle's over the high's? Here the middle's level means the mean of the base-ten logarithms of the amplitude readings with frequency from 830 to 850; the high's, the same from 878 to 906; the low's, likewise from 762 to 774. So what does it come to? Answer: 2.58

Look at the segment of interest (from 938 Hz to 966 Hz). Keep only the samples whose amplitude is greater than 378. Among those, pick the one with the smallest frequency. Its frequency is 940 Hz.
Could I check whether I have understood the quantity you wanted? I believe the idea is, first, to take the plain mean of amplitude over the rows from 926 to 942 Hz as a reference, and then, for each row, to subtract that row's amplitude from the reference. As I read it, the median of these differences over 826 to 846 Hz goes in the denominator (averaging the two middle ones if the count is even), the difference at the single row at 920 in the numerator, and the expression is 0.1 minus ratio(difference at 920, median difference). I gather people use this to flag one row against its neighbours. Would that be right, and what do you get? 0.5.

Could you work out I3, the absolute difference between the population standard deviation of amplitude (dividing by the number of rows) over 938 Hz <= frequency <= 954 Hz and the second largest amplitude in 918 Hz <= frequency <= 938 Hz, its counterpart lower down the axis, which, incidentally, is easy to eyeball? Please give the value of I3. 379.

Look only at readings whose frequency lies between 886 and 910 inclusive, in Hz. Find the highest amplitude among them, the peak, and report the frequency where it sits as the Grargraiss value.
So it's 908 Hz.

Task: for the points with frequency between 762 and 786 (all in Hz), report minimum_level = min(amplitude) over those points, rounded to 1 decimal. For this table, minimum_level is 378.4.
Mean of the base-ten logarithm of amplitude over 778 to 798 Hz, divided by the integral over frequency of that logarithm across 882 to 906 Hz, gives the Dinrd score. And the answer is 0.042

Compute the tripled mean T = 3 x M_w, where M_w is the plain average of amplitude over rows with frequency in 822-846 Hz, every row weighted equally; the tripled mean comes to 1160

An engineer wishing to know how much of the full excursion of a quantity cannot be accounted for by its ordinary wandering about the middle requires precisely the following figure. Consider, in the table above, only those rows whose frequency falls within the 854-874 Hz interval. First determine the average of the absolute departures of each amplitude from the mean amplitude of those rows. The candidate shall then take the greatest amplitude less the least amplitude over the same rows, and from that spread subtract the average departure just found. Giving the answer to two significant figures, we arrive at 18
